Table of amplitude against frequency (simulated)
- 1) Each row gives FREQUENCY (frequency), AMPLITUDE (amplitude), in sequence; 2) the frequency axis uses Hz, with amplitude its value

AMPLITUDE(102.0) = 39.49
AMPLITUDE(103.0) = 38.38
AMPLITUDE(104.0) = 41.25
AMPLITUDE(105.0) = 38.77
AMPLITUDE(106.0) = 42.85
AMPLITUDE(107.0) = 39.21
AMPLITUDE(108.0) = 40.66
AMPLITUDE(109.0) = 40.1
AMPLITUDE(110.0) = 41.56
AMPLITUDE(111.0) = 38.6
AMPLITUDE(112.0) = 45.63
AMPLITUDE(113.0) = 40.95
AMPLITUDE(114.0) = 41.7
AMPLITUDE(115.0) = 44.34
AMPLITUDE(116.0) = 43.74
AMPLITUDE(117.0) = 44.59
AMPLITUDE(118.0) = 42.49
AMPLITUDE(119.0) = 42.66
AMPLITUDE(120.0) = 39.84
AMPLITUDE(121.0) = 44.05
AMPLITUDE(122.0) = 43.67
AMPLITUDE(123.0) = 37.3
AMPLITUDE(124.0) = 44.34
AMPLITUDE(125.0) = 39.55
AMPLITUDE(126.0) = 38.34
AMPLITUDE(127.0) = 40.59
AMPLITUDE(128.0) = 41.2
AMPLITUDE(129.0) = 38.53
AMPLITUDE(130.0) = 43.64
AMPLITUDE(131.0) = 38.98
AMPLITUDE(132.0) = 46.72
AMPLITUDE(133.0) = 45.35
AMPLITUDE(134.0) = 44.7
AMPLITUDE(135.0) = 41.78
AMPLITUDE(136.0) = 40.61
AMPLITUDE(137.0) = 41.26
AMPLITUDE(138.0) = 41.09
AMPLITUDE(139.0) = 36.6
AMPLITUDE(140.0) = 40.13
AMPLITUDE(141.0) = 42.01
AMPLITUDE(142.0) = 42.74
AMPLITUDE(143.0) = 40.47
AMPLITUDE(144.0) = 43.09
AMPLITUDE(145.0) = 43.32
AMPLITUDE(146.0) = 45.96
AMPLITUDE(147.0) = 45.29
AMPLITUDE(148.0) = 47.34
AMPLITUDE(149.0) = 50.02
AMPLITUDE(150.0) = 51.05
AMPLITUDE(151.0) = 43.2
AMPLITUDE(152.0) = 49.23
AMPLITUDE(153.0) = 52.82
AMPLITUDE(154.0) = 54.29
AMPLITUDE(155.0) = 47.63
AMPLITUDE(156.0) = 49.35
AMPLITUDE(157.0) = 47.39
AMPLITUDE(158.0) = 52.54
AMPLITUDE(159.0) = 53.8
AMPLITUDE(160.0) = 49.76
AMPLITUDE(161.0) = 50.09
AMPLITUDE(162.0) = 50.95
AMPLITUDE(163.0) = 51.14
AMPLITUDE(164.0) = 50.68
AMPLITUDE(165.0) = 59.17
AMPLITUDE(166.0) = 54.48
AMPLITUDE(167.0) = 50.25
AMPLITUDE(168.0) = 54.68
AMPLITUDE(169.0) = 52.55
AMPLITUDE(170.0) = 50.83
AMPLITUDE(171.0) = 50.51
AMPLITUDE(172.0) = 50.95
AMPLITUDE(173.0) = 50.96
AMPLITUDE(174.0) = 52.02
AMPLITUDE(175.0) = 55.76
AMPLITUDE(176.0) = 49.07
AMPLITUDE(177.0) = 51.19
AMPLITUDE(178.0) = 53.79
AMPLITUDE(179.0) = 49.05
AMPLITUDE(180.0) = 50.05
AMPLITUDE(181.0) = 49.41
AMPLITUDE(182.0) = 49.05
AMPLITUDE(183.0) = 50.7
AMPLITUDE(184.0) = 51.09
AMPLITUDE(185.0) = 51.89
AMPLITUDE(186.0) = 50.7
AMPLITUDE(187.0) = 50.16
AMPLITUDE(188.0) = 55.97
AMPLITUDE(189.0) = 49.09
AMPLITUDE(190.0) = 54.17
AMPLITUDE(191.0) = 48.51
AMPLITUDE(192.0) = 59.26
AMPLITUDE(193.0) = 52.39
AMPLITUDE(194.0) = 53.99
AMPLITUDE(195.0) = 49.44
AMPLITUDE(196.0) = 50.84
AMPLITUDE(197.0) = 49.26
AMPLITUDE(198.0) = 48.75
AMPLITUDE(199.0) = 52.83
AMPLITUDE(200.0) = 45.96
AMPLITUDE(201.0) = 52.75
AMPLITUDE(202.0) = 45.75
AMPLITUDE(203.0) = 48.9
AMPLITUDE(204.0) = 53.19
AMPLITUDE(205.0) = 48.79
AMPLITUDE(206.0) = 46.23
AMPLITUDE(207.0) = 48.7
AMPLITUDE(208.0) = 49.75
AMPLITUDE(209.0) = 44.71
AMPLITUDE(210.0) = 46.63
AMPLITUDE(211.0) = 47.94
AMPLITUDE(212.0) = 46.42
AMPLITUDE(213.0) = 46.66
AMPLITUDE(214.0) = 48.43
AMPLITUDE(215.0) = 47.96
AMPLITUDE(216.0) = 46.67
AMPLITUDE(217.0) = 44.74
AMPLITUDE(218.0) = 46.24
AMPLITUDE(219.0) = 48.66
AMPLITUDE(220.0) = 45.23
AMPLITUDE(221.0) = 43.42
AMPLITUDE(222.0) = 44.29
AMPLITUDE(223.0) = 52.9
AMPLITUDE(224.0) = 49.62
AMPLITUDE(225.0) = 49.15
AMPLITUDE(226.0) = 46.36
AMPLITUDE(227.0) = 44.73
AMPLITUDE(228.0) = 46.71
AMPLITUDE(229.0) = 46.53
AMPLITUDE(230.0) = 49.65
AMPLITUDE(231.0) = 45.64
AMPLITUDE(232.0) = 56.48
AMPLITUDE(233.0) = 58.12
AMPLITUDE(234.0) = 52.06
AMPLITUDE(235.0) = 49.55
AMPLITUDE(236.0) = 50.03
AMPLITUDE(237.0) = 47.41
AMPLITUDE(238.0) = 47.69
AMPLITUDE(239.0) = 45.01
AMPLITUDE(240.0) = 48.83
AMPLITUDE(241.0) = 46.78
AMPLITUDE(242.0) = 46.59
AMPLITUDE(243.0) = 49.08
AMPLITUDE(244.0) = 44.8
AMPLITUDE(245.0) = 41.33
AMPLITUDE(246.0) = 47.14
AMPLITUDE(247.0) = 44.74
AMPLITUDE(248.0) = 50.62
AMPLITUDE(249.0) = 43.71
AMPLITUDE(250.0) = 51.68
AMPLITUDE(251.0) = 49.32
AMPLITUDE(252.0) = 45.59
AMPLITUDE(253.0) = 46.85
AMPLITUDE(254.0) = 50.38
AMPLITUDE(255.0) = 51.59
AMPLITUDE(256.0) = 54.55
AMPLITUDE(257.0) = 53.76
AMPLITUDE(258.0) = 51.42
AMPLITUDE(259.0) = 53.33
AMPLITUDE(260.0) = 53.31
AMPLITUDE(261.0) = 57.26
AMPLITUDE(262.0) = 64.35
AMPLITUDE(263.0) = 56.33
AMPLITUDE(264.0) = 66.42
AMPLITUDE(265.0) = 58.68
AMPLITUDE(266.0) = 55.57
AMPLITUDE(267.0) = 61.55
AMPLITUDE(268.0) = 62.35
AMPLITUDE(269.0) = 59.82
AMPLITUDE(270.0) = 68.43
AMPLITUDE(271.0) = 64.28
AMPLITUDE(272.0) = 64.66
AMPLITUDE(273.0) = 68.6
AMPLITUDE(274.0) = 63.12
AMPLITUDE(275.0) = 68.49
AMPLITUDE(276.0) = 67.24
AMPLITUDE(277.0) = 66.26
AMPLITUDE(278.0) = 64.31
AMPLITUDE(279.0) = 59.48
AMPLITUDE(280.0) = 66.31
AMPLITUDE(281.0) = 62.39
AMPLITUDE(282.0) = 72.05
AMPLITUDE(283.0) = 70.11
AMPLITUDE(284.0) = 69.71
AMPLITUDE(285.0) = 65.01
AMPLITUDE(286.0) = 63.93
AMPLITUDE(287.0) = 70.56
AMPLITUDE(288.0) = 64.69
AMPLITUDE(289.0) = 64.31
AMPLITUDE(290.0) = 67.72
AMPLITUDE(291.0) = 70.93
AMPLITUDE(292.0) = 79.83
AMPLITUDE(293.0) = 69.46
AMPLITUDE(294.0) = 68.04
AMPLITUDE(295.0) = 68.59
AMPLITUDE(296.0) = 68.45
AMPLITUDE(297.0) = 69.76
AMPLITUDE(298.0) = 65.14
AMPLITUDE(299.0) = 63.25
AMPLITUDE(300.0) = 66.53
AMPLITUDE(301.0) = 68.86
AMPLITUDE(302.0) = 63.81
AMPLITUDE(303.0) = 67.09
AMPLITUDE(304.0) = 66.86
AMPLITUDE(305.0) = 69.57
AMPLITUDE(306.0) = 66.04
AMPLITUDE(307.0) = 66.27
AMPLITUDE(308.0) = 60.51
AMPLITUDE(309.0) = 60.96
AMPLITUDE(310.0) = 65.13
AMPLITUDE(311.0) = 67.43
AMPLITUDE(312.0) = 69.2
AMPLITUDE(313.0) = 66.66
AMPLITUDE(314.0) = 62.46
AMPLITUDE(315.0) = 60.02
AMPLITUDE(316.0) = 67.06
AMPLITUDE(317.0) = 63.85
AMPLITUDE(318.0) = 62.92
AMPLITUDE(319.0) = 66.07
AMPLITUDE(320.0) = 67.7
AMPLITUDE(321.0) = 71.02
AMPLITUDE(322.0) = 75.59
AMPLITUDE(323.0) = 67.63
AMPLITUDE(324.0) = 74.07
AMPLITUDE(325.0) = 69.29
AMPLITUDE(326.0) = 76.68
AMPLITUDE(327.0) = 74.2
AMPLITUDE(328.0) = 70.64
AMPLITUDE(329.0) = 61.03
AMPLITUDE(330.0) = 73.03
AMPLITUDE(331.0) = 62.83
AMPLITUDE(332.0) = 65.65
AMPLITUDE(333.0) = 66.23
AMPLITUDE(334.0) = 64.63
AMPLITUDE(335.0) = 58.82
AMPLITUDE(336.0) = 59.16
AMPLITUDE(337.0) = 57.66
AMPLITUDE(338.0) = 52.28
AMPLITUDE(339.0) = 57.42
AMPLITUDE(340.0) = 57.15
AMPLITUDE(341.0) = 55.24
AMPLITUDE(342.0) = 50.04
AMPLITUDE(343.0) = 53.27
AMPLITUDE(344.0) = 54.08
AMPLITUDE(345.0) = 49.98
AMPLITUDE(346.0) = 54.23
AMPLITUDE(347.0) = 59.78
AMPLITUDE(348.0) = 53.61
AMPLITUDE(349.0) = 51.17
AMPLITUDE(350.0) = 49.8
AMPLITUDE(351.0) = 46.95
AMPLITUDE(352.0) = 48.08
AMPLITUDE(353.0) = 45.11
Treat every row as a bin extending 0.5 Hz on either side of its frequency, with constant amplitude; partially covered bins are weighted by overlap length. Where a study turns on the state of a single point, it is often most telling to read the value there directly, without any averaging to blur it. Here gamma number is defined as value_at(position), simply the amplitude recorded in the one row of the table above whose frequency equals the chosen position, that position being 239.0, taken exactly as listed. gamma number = 45.01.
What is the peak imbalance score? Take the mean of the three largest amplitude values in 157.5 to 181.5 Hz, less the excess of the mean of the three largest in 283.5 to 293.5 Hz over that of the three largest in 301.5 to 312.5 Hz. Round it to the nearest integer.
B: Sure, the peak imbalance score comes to 51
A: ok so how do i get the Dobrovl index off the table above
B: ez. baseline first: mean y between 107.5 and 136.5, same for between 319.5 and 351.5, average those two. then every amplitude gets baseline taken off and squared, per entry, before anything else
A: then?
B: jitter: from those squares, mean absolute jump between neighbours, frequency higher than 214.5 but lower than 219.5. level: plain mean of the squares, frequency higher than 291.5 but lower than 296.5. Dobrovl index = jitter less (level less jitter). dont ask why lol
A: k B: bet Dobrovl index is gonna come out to -355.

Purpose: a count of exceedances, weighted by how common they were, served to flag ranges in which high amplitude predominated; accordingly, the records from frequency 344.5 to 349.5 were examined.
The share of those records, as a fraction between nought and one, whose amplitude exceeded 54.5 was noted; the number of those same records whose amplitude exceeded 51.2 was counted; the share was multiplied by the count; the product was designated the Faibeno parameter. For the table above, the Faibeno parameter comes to 0.60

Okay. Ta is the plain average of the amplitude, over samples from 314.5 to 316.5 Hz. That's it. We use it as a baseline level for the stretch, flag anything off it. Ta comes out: 64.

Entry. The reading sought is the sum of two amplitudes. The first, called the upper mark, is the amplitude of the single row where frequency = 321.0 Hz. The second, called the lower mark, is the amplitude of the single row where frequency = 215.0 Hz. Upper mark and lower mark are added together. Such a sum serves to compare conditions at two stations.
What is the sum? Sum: 119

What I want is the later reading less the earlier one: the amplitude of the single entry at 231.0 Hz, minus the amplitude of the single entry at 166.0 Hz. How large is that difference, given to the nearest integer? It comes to -9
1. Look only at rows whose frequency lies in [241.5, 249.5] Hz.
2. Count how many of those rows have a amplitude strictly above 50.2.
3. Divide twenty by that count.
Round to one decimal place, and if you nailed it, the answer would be 20.0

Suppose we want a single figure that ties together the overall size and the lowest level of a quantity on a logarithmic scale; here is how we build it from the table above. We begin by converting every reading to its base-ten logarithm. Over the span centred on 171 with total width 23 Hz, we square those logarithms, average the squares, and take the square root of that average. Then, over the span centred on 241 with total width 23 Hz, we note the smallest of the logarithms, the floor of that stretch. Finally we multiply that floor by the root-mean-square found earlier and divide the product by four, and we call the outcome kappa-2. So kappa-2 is 0.69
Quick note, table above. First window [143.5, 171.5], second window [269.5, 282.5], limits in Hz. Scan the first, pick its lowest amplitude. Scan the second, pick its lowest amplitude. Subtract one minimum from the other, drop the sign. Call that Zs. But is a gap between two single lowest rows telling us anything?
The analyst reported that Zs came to 16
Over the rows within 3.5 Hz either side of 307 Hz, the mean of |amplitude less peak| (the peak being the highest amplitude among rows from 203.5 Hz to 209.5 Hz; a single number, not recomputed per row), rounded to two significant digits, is 12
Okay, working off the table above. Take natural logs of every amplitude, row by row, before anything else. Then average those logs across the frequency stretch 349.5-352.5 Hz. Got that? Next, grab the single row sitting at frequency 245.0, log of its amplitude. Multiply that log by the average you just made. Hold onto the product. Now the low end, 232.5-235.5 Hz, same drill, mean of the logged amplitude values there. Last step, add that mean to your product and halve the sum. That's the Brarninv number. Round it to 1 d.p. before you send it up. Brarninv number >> 9.2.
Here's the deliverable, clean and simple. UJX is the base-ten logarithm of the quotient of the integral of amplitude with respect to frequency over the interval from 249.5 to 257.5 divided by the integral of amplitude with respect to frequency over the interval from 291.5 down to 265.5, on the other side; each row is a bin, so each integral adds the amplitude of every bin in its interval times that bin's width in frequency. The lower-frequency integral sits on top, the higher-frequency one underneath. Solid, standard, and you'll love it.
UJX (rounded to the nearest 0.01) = -0.62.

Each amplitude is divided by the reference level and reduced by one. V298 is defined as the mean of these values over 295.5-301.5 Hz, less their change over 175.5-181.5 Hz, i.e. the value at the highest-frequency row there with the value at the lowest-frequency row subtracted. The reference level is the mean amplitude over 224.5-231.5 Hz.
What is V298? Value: 0.4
